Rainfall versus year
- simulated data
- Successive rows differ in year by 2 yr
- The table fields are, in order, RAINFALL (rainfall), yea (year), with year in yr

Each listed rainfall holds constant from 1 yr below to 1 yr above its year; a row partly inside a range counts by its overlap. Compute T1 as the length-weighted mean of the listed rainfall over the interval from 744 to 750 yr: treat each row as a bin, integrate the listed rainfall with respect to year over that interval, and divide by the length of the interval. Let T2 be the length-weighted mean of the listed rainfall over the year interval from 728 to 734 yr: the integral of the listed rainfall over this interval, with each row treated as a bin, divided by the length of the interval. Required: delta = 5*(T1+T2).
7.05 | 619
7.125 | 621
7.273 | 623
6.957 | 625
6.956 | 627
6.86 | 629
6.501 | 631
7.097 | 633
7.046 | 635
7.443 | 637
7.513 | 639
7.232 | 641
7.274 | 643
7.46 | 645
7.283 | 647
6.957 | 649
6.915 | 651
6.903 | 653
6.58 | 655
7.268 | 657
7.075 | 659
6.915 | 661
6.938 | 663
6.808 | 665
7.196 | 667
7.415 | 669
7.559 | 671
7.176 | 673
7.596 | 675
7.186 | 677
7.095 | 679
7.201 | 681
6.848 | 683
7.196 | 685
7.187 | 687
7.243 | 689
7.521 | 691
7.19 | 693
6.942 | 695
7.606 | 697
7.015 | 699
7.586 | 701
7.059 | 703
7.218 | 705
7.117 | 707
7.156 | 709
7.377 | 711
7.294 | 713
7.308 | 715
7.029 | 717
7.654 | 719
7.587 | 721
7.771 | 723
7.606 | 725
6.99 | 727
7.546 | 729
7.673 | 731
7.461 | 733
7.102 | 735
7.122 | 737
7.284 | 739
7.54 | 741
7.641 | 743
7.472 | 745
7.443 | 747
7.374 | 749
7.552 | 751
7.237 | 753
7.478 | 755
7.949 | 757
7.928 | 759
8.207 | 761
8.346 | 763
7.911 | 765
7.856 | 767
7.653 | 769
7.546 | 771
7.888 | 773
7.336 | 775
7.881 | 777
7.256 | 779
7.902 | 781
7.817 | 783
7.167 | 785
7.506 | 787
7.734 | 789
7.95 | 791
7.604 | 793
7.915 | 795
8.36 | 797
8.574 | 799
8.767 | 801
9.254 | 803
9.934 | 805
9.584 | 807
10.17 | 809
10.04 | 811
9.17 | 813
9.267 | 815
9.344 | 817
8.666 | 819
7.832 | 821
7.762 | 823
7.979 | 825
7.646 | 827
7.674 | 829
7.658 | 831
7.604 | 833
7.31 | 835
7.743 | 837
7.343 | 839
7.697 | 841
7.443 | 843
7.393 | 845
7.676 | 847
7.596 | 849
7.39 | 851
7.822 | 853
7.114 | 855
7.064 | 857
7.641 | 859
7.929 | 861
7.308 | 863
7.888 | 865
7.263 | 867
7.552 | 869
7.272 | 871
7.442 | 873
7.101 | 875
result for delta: 74.9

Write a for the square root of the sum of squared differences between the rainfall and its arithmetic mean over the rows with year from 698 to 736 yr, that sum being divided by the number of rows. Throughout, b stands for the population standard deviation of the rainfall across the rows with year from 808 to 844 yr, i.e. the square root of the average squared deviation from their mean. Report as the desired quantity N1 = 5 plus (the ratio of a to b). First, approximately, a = 0.252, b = 0.9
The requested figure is 5.3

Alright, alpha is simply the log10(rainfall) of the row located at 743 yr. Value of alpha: 0.88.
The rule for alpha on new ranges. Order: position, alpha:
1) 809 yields 1.01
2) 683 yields 0.84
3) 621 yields 0.85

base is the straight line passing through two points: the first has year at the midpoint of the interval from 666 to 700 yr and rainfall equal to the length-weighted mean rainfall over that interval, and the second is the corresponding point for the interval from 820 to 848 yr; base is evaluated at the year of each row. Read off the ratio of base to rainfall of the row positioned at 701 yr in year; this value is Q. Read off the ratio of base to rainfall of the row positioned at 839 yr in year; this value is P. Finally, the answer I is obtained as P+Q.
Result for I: 2.00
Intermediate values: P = 1.04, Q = 0.96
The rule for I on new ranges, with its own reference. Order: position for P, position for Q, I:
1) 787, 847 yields 2.00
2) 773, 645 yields 1.91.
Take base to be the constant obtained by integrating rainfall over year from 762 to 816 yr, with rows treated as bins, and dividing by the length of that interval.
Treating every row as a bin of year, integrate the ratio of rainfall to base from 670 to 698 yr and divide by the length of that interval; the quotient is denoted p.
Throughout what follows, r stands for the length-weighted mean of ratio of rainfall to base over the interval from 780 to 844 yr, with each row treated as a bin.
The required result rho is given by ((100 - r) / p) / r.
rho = 114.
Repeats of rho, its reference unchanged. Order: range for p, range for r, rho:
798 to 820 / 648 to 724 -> 102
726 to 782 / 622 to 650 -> 126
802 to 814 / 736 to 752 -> 95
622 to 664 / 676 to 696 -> 135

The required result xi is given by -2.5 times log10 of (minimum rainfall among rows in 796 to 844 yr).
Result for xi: -2.16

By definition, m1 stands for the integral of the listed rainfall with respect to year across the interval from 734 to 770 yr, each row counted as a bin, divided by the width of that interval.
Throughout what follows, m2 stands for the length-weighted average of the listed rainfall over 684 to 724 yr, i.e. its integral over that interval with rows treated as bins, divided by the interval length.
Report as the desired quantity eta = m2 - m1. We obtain -0.3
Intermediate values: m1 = 7.62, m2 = 7.3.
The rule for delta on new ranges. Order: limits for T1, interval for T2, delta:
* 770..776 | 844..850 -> 75.7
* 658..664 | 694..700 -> 70.8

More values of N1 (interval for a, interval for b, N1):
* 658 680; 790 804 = 5.5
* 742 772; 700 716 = 6.9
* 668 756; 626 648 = 5.8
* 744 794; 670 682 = 6.5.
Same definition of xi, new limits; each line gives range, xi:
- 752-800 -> -2.14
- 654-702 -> -2.05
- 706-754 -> -2.11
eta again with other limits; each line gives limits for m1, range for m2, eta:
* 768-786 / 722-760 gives -0.1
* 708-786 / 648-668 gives -0.6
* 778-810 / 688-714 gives -1.1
